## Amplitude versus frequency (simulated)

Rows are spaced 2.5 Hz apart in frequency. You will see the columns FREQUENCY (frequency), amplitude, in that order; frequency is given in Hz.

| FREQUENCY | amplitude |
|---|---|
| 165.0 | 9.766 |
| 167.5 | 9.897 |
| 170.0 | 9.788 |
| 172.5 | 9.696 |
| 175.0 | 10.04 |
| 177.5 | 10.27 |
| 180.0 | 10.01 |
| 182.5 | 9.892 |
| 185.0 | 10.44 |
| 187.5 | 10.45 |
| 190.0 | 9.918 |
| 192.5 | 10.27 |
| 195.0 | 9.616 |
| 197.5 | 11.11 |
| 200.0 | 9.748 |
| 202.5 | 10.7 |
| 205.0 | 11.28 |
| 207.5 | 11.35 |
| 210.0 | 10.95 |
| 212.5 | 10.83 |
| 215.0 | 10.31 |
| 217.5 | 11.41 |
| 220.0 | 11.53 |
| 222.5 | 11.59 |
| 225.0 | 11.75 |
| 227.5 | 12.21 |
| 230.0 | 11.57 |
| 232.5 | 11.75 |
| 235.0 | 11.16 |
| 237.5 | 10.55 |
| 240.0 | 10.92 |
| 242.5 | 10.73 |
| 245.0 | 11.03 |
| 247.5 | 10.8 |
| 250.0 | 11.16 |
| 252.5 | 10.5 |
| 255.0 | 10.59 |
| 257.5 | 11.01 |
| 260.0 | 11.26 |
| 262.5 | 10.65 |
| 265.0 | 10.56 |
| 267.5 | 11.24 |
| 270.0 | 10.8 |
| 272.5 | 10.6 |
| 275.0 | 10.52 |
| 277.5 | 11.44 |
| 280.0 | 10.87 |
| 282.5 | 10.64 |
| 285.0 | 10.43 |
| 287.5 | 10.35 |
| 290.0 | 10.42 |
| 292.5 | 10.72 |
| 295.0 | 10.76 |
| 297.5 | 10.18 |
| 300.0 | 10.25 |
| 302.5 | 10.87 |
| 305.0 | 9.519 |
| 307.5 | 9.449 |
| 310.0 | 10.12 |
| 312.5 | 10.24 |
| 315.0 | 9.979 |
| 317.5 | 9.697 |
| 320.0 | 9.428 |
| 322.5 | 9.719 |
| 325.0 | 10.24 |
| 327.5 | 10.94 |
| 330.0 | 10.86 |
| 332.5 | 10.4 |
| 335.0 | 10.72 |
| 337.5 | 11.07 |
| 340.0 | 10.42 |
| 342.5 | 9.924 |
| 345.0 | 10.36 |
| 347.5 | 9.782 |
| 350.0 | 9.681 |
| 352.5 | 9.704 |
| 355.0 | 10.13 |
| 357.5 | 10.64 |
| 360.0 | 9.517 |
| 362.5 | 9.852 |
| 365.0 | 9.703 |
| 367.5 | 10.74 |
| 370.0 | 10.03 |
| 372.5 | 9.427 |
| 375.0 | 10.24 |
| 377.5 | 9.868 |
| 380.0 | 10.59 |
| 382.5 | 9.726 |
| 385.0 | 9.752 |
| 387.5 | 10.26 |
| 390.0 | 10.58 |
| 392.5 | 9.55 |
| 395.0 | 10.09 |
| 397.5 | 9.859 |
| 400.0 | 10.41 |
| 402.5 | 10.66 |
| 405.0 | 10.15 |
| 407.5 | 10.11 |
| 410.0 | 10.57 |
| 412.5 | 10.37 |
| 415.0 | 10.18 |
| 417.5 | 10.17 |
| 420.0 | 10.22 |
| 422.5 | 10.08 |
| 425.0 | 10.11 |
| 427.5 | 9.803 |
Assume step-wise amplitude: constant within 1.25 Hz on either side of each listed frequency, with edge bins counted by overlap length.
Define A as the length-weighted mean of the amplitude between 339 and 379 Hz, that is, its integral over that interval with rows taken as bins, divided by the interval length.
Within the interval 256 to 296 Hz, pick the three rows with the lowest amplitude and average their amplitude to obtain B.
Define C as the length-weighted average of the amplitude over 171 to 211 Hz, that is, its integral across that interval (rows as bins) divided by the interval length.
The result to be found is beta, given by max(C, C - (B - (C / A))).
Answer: 10.4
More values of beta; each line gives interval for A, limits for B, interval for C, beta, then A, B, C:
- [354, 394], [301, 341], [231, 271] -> 10.9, 10.04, 9.5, 10.9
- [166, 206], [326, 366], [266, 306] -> 10.6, 10.19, 9.6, 10.6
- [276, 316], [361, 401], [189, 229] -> 10.9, 10.39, 9.6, 10.9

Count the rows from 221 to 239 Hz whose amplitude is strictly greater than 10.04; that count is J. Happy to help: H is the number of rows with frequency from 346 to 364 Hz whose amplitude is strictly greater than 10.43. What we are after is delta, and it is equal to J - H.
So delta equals 6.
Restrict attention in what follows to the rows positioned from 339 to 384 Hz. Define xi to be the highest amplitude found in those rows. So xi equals 10.74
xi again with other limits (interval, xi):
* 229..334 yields 11.75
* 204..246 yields 12.21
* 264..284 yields 11.44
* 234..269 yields 11.26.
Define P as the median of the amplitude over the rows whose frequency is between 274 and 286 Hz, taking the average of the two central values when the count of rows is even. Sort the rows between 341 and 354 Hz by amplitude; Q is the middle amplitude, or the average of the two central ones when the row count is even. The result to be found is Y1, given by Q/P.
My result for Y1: 0.92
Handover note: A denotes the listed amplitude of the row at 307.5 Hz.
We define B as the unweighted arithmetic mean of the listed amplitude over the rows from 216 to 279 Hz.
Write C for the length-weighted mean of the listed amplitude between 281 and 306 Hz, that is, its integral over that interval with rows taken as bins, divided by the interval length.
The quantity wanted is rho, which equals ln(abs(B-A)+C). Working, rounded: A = 9.449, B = 11.09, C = 10.4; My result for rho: 2.49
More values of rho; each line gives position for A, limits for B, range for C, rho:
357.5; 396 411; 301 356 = 2.35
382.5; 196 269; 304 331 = 2.43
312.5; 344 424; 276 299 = 2.38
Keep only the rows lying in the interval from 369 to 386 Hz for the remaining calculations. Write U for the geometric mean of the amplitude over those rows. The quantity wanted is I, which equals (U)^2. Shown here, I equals 99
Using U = 9.9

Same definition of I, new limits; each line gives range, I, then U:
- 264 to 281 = 118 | 10.9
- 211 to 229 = 129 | 11.4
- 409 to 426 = 105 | 10.2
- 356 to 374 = 100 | 10.0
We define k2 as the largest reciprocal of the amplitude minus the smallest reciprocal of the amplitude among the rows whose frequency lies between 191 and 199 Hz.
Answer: 0.014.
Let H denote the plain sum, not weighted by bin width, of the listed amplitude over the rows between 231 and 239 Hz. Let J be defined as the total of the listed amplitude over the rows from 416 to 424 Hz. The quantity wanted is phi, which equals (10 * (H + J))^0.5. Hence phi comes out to 25.3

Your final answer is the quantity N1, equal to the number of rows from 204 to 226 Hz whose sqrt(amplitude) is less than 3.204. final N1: 0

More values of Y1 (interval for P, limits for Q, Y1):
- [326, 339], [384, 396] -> 0.93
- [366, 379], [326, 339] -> 1.08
